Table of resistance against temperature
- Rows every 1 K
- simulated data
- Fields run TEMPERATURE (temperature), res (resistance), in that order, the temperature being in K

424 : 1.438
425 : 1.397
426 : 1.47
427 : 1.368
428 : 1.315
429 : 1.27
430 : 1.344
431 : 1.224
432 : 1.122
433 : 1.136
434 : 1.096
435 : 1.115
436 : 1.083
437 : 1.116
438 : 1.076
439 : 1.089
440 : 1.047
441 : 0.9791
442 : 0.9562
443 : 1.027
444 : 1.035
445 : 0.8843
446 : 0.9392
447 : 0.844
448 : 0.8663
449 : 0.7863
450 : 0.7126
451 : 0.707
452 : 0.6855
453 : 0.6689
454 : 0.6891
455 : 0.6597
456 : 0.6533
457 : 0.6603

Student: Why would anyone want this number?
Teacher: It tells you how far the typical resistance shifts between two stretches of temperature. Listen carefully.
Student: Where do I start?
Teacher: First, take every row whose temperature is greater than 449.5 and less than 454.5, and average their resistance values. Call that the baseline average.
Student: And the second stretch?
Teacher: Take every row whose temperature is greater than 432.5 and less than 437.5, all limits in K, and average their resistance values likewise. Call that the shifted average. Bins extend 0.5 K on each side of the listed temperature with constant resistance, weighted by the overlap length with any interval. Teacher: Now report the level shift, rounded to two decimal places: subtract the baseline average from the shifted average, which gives 0.42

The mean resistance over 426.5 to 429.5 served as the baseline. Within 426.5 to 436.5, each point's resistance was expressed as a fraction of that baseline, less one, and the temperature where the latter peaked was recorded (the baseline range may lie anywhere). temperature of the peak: 427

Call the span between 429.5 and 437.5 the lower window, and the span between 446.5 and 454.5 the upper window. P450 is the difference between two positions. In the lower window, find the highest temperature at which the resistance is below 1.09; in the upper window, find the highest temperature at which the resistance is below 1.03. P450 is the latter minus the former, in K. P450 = 18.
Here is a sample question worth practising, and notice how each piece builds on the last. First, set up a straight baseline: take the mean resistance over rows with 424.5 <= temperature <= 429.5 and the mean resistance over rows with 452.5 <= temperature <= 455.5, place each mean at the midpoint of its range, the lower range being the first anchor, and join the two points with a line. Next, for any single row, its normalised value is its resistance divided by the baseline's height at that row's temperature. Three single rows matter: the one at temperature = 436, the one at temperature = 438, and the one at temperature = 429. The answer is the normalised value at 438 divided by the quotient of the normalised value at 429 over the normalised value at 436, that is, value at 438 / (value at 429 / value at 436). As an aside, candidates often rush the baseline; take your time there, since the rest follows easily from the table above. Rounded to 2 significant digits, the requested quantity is 0.98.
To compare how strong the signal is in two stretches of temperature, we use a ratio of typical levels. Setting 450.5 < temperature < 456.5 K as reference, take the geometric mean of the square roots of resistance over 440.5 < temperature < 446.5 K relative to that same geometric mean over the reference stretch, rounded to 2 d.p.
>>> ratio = 1.20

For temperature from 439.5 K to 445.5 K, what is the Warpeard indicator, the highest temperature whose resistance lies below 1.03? 445 K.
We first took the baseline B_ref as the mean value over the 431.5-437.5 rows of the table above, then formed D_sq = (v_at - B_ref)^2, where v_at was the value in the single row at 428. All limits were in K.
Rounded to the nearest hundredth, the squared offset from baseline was 0.04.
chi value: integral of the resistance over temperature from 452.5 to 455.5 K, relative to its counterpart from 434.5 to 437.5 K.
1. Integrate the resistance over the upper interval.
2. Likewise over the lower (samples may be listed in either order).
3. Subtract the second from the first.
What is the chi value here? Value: -1.3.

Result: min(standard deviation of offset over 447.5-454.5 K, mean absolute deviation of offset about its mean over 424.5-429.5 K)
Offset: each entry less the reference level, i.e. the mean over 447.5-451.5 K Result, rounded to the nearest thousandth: 0.057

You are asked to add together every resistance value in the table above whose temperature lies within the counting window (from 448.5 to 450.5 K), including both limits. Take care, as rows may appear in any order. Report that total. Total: 1.50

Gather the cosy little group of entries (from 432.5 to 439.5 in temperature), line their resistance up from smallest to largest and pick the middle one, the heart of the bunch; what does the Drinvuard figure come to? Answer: 1.10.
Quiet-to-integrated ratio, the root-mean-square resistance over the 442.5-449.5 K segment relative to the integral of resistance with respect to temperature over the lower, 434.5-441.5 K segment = 0.122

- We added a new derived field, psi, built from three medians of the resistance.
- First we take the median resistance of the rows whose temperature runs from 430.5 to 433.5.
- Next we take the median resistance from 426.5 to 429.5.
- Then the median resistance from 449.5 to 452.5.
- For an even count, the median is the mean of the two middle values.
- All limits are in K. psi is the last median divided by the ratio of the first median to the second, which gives 0.82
